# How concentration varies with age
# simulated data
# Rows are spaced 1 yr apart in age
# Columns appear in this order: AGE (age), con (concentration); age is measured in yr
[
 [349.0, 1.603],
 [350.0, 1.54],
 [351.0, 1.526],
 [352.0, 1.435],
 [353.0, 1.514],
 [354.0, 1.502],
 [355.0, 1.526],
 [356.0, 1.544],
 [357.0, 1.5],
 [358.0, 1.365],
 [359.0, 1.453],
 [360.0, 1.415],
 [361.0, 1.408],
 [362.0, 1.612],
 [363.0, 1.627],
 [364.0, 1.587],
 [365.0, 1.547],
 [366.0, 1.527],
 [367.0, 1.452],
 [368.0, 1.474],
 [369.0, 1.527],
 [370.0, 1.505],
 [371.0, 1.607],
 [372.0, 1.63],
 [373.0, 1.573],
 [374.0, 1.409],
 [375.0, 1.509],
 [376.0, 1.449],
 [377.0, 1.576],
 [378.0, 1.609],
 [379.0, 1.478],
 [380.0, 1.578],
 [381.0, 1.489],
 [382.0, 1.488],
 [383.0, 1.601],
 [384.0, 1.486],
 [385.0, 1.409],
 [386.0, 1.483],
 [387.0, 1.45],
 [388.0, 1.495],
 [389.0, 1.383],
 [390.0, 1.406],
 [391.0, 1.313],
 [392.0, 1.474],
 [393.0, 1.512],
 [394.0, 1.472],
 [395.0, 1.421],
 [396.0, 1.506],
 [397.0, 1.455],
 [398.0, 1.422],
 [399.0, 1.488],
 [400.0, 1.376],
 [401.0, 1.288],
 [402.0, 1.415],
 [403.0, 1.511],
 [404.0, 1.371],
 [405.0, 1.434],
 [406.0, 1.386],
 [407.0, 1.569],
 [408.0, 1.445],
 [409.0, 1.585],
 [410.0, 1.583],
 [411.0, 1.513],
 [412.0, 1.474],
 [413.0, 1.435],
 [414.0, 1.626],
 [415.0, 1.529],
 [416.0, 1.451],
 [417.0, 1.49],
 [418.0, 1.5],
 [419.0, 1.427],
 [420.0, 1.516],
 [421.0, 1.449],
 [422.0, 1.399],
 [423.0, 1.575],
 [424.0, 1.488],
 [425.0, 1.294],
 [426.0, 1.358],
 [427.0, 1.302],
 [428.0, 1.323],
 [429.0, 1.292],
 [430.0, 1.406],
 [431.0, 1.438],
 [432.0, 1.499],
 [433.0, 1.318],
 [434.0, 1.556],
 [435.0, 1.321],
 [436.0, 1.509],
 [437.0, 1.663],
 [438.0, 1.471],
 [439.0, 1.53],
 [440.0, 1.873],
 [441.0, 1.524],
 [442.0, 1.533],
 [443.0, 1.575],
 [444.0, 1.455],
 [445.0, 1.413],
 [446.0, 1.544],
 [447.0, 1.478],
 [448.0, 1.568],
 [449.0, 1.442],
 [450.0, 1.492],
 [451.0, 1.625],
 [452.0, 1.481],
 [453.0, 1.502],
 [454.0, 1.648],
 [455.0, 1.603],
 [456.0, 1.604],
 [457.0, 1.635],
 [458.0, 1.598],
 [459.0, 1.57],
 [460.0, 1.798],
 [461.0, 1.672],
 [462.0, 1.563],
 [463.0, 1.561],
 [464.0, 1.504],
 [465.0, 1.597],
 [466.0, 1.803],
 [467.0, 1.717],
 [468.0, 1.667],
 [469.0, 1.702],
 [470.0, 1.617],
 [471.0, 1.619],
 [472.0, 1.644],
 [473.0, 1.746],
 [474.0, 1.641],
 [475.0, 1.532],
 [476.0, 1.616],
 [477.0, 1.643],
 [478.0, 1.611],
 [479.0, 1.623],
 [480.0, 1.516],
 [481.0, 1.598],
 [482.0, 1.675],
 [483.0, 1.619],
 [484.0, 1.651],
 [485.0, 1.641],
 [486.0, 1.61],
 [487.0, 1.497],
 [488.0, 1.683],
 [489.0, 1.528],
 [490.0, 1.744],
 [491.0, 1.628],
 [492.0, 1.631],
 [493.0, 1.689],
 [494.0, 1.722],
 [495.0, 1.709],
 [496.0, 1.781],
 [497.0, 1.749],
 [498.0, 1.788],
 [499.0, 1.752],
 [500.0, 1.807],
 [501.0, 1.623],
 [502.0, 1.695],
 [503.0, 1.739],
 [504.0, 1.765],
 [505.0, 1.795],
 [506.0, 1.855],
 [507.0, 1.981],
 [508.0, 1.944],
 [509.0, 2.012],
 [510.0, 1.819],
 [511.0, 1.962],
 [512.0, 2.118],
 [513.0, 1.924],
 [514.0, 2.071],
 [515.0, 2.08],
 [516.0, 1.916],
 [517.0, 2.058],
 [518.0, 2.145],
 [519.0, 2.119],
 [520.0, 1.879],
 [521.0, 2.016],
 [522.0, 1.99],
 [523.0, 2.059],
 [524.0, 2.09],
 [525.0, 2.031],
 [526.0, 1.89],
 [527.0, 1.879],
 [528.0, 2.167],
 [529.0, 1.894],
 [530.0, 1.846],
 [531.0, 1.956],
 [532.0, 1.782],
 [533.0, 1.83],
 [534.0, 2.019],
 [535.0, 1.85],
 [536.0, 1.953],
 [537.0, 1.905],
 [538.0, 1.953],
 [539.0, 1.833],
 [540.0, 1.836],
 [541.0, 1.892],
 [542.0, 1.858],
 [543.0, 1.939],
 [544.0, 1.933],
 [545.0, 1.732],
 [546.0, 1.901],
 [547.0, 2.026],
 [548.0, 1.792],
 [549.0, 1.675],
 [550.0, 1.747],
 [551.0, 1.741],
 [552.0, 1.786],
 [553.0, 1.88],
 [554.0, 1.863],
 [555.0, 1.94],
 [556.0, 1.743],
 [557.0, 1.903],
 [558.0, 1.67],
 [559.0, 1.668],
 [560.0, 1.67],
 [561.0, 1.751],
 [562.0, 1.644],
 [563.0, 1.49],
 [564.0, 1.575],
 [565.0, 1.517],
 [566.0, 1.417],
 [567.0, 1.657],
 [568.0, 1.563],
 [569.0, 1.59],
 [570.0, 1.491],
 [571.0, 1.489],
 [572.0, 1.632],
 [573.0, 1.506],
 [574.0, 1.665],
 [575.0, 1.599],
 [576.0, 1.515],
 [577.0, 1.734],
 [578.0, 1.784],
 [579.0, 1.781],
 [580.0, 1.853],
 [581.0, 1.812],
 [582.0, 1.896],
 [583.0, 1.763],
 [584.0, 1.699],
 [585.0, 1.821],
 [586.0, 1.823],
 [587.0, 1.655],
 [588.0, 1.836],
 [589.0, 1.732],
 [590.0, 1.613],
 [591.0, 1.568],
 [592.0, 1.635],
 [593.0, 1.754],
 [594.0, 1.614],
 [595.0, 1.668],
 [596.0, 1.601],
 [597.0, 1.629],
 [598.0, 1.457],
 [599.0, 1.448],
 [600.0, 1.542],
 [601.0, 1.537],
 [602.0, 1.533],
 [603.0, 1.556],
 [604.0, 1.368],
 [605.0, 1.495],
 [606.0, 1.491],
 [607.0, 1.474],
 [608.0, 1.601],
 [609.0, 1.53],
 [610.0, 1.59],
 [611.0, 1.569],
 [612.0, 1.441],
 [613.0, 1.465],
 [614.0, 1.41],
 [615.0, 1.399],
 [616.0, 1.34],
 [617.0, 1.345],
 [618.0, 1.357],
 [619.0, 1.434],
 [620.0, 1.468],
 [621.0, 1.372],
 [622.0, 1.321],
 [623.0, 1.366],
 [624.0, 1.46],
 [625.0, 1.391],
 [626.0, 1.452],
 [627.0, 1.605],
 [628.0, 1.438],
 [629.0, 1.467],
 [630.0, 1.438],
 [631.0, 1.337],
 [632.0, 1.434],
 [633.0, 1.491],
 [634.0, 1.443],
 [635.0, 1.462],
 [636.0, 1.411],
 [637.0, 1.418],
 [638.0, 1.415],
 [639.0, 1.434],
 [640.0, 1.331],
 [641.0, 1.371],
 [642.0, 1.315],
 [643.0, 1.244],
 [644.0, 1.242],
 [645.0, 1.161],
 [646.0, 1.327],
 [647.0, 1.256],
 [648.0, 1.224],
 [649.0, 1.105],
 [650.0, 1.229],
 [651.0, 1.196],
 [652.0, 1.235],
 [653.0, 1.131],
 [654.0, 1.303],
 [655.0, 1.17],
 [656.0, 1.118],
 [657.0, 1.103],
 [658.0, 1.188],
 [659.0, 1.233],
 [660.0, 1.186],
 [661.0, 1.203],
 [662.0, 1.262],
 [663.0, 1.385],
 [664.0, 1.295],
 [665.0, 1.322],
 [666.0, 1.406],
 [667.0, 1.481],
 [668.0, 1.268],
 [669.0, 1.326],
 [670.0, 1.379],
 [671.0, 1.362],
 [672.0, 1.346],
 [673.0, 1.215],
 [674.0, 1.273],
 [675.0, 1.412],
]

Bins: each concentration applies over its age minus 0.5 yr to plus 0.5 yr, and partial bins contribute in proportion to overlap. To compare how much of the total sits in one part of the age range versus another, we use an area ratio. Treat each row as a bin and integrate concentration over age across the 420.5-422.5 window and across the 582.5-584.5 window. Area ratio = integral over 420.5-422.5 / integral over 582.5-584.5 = 0.82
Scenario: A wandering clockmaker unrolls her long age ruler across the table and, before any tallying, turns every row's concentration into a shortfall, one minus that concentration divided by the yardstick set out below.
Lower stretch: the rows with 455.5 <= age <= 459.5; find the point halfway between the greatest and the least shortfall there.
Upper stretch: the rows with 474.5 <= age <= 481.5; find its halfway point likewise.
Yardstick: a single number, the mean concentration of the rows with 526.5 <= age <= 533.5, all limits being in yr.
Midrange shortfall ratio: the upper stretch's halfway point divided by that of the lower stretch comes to 1.1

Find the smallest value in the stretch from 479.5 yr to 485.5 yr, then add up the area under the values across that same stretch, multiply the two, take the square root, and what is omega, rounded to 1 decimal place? 3.8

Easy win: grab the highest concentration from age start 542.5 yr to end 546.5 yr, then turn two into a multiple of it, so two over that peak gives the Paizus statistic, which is 1.03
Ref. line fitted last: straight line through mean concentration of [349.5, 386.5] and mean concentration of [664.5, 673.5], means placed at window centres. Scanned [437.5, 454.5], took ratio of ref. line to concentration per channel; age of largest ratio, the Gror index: 445.0 yr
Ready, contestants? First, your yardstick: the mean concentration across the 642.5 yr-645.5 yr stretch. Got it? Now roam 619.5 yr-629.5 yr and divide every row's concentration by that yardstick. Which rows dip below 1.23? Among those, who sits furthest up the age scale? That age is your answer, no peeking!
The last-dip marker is 629.0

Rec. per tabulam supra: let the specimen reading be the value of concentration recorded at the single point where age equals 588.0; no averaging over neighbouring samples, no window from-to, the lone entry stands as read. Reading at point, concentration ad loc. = 1.836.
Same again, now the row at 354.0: 1.502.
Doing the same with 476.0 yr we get 1.616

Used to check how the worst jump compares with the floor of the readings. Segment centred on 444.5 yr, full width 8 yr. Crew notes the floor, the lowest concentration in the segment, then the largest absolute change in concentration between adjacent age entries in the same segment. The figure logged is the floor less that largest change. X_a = 1.28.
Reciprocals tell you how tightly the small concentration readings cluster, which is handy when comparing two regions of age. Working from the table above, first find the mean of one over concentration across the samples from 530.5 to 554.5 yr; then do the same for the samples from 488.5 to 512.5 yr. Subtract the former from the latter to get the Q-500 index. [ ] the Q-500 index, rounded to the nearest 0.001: 0.025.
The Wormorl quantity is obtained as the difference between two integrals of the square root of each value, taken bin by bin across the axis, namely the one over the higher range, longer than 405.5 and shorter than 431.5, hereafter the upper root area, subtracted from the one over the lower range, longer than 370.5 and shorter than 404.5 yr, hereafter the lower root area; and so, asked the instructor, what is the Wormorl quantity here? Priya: 10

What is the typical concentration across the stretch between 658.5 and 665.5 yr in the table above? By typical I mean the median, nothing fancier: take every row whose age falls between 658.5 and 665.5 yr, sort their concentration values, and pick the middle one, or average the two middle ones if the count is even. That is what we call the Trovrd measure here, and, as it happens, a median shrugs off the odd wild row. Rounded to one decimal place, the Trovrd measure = 1.3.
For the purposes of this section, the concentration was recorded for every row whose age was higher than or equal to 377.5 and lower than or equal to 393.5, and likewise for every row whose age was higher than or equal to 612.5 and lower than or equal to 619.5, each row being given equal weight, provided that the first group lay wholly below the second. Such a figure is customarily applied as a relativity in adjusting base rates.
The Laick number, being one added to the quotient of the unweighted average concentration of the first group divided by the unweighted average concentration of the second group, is 2.06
